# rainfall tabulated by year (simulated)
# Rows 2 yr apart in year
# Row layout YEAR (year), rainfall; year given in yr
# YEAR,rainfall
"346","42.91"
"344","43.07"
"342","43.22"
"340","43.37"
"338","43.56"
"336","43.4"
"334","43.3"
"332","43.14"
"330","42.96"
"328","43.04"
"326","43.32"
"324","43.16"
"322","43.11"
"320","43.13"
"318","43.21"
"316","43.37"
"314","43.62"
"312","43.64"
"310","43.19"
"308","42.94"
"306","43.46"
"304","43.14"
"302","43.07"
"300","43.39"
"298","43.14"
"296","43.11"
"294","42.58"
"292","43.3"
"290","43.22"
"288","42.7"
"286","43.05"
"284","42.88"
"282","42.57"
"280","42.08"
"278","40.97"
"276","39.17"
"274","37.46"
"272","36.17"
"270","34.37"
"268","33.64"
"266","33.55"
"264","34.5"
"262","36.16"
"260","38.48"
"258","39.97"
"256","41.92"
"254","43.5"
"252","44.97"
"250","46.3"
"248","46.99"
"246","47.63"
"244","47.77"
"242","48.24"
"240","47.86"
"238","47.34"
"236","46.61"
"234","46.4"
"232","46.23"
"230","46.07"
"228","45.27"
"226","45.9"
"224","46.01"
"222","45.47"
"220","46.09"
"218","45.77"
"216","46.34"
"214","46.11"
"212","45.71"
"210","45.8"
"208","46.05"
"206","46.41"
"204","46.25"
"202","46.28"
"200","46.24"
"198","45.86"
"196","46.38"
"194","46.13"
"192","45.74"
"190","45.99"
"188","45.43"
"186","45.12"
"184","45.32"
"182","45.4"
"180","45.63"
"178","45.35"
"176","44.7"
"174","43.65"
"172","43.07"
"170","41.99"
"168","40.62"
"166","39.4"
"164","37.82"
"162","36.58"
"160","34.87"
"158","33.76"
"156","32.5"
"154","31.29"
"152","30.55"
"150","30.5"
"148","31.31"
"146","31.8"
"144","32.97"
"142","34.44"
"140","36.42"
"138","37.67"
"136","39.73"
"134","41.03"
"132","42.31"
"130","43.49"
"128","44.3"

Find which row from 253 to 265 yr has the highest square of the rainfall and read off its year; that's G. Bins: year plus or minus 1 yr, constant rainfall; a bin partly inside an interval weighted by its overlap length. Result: 254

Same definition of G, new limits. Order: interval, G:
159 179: 178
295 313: 312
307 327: 312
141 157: 142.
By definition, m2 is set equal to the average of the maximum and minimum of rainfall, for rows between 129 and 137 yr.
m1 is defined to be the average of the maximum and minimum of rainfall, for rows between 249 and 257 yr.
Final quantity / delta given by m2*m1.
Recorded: 1835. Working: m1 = 44.1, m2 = 41.6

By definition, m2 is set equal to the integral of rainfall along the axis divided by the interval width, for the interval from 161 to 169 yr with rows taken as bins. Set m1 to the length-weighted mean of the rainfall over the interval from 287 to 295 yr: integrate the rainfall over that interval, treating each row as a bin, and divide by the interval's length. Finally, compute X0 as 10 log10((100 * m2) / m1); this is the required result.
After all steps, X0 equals 19.54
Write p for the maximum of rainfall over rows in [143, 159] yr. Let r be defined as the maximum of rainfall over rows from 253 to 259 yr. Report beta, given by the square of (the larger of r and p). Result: 1892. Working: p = 33.76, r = 43.5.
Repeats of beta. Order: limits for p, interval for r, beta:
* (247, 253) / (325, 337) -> 2208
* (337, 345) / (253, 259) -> 1897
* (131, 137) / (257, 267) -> 1790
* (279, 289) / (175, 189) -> 2082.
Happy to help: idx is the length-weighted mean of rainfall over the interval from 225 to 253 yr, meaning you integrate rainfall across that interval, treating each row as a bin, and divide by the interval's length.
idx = 47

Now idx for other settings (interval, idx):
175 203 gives 46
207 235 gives 46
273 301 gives 42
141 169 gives 34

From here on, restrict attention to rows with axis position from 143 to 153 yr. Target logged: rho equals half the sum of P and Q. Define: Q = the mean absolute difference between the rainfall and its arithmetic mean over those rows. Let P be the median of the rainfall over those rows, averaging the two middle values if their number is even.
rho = 16.0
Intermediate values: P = 31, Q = 0.8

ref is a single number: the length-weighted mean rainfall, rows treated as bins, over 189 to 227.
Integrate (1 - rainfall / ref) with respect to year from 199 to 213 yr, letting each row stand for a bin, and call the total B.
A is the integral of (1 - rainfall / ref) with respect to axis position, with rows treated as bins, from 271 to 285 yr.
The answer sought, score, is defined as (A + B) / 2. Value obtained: 0.9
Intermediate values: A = 1.8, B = 0.0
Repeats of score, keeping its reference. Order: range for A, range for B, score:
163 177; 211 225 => 0.7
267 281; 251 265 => 2.2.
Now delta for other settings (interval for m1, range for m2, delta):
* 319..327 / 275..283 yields 1766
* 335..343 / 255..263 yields 1694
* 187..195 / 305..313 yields 1982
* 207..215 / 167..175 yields 1934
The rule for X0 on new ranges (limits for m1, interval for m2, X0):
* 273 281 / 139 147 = 19.29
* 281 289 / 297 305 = 20.04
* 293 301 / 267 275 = 19.15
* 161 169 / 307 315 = 20.50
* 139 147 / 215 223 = 21.32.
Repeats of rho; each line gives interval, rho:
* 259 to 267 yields 18.5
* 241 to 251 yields 24.1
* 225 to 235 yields 23.2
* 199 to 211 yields 23.2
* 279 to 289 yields 21.5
